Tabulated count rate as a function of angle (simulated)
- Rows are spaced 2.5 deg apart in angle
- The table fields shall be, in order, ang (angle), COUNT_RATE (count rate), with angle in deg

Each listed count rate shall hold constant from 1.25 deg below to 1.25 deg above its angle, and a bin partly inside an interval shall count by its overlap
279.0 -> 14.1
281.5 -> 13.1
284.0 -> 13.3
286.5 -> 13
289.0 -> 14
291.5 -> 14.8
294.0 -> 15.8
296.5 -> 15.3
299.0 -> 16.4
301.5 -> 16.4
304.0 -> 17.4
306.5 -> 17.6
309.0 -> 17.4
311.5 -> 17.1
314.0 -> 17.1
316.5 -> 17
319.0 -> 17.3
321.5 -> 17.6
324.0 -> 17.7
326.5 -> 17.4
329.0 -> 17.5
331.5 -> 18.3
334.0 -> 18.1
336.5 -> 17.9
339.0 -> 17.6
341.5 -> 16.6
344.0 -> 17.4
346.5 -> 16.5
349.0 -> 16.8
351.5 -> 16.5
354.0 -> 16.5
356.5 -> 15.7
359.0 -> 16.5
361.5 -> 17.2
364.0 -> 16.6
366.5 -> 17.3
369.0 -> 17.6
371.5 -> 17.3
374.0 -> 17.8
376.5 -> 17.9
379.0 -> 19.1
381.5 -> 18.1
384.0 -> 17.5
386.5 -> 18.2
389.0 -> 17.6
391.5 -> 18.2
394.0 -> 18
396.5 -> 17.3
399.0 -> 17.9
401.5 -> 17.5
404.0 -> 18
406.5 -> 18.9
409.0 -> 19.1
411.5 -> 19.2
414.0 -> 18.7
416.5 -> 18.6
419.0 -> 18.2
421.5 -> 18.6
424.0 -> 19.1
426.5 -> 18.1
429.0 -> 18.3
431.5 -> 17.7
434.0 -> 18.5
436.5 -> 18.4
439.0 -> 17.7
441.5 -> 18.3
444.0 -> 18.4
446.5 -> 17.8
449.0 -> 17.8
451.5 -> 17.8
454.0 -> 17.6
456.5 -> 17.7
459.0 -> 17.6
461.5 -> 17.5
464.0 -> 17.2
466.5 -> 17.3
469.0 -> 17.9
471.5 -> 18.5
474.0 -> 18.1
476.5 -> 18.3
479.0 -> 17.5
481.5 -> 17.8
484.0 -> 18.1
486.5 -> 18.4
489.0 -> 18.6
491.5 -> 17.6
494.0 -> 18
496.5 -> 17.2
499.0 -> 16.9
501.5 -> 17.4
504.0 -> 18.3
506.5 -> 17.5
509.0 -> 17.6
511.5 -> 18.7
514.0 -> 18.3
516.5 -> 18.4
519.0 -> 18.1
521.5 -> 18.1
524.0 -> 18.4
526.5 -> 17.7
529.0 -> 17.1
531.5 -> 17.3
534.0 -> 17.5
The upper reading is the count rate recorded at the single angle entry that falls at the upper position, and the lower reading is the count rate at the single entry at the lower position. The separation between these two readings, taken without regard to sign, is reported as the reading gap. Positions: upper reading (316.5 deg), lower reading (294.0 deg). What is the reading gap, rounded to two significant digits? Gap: 1.2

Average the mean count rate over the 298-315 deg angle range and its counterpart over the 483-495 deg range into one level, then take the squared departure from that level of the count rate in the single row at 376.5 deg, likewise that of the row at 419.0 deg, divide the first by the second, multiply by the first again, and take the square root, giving 0.15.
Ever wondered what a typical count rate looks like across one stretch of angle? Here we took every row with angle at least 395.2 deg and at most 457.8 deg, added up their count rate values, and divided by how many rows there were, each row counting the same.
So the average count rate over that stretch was 18.2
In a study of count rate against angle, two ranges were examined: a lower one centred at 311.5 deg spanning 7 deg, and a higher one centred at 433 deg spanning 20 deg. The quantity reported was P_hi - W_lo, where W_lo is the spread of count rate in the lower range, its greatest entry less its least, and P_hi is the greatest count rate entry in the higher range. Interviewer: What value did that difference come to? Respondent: 18.8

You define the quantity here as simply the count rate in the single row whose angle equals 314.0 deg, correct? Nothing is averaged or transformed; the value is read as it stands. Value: 17.1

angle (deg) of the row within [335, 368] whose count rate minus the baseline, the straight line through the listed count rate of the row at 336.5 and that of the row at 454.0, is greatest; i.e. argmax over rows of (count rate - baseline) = 336.5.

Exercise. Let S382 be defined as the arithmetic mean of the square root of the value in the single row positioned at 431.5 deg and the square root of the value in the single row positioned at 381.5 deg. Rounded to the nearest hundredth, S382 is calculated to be 4.23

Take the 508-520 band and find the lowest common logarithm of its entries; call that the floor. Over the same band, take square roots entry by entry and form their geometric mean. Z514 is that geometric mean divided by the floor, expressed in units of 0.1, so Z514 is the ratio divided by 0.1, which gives 34.3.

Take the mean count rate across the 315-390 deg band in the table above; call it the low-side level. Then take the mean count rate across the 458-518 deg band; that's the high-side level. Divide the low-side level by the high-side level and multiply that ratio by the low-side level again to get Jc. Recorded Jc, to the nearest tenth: 16.9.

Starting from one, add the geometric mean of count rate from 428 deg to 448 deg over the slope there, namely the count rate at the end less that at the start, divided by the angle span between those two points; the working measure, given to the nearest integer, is -634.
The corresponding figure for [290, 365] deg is 682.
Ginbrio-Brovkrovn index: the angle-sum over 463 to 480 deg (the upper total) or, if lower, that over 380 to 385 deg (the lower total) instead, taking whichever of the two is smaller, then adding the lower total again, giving 71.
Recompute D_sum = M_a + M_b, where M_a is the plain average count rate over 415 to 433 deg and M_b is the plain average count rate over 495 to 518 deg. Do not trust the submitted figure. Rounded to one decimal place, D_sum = 36.2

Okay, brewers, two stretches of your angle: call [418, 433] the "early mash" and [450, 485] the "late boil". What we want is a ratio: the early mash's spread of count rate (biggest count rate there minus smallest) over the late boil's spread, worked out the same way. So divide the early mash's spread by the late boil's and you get 1.1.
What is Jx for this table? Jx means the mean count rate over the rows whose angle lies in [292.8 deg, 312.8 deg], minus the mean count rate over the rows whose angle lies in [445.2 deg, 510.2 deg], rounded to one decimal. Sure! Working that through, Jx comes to -1.1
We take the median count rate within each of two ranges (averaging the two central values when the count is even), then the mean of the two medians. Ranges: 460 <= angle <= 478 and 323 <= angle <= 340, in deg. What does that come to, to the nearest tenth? 17.8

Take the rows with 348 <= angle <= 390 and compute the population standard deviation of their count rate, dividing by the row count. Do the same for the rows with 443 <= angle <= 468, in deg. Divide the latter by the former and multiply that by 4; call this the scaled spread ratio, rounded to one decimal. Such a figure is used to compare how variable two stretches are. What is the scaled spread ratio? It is 1.6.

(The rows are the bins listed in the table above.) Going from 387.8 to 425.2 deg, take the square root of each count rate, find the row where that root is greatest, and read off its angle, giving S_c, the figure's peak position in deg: 411.5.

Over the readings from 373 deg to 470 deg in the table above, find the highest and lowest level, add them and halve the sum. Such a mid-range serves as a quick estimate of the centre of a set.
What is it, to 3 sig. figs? 18.2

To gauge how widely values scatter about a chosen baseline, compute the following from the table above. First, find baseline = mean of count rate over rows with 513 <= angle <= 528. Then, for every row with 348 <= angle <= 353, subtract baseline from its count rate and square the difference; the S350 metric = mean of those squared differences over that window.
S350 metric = 2.3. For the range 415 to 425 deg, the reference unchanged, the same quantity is 0.3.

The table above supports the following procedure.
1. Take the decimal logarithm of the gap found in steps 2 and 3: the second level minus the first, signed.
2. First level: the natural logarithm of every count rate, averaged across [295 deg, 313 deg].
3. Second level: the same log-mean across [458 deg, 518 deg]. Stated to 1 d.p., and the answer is -1.2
